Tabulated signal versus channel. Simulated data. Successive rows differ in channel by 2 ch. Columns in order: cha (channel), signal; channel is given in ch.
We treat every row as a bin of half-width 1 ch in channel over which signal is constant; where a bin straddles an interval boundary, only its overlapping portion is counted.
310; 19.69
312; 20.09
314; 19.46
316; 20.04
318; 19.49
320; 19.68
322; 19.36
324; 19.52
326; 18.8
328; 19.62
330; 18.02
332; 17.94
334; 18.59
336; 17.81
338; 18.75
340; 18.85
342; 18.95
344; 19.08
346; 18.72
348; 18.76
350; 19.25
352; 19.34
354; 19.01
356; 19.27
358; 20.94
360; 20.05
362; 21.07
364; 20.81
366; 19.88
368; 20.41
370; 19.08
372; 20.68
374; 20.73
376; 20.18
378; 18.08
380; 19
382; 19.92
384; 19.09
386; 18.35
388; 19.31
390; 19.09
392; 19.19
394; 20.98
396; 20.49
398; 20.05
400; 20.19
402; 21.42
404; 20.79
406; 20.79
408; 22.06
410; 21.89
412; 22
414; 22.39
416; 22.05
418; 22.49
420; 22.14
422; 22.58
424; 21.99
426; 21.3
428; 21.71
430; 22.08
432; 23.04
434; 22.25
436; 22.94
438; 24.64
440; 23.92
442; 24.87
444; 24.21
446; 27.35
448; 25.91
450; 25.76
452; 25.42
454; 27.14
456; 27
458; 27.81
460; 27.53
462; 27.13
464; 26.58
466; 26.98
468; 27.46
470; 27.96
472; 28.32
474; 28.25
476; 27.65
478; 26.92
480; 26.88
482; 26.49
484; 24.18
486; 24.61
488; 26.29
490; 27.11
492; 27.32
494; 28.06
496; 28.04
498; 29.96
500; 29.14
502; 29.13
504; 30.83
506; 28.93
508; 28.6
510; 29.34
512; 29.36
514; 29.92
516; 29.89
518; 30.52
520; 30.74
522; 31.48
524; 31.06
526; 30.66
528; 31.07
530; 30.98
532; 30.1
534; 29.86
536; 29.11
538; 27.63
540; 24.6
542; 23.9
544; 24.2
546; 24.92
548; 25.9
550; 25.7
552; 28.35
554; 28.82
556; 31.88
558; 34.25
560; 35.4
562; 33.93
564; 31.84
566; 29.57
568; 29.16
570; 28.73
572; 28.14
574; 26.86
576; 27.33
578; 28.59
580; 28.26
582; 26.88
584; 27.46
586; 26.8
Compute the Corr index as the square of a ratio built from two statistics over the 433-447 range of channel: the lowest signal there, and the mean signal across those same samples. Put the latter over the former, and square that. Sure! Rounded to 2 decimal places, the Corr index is 1.19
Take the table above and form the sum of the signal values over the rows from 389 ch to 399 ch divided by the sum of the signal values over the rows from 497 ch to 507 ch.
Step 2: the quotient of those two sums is 0.67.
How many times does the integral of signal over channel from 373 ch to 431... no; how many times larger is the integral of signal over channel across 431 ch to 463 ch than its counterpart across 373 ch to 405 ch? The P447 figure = 1.28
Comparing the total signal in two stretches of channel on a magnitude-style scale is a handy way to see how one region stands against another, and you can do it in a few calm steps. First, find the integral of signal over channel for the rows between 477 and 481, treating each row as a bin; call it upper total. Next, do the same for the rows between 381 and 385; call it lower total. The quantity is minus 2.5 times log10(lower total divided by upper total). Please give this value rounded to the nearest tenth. 0.3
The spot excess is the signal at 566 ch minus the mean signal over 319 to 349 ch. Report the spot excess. 10.7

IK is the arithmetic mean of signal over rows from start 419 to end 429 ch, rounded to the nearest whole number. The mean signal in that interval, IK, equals 22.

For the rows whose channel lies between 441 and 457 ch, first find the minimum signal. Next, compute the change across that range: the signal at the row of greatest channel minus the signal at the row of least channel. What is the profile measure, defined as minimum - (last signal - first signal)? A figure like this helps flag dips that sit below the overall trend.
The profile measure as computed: 22.1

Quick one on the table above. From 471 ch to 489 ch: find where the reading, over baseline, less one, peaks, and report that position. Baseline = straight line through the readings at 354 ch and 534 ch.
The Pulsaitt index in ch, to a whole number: 472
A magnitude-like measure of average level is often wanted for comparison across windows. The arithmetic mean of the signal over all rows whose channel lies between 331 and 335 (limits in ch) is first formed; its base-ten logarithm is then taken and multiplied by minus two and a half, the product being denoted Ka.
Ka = -3.15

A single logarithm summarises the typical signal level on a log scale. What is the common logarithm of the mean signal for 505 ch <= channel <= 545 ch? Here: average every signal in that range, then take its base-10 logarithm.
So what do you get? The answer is 1.46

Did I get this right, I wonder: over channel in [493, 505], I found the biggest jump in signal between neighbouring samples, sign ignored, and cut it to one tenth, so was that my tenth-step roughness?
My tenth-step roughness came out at 0.19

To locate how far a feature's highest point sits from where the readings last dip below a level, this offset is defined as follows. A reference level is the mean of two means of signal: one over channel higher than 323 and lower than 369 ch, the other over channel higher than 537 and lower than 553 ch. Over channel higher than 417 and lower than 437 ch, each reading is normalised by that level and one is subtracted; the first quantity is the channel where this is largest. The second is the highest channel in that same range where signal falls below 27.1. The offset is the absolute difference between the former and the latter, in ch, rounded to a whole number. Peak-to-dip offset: 4 ch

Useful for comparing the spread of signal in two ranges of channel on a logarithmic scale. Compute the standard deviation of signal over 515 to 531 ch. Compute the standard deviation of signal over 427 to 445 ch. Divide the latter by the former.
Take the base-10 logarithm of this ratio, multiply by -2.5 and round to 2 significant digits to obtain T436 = -0.98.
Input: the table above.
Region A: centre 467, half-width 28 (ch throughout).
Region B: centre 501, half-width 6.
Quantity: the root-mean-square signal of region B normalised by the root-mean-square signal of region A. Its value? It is 1.10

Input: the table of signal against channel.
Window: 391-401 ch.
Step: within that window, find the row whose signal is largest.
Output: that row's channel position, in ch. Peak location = 394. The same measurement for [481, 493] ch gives 492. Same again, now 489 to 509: 504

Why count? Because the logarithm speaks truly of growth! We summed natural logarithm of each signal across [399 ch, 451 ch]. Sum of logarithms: 81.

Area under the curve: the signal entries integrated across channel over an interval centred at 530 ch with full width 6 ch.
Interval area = 184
